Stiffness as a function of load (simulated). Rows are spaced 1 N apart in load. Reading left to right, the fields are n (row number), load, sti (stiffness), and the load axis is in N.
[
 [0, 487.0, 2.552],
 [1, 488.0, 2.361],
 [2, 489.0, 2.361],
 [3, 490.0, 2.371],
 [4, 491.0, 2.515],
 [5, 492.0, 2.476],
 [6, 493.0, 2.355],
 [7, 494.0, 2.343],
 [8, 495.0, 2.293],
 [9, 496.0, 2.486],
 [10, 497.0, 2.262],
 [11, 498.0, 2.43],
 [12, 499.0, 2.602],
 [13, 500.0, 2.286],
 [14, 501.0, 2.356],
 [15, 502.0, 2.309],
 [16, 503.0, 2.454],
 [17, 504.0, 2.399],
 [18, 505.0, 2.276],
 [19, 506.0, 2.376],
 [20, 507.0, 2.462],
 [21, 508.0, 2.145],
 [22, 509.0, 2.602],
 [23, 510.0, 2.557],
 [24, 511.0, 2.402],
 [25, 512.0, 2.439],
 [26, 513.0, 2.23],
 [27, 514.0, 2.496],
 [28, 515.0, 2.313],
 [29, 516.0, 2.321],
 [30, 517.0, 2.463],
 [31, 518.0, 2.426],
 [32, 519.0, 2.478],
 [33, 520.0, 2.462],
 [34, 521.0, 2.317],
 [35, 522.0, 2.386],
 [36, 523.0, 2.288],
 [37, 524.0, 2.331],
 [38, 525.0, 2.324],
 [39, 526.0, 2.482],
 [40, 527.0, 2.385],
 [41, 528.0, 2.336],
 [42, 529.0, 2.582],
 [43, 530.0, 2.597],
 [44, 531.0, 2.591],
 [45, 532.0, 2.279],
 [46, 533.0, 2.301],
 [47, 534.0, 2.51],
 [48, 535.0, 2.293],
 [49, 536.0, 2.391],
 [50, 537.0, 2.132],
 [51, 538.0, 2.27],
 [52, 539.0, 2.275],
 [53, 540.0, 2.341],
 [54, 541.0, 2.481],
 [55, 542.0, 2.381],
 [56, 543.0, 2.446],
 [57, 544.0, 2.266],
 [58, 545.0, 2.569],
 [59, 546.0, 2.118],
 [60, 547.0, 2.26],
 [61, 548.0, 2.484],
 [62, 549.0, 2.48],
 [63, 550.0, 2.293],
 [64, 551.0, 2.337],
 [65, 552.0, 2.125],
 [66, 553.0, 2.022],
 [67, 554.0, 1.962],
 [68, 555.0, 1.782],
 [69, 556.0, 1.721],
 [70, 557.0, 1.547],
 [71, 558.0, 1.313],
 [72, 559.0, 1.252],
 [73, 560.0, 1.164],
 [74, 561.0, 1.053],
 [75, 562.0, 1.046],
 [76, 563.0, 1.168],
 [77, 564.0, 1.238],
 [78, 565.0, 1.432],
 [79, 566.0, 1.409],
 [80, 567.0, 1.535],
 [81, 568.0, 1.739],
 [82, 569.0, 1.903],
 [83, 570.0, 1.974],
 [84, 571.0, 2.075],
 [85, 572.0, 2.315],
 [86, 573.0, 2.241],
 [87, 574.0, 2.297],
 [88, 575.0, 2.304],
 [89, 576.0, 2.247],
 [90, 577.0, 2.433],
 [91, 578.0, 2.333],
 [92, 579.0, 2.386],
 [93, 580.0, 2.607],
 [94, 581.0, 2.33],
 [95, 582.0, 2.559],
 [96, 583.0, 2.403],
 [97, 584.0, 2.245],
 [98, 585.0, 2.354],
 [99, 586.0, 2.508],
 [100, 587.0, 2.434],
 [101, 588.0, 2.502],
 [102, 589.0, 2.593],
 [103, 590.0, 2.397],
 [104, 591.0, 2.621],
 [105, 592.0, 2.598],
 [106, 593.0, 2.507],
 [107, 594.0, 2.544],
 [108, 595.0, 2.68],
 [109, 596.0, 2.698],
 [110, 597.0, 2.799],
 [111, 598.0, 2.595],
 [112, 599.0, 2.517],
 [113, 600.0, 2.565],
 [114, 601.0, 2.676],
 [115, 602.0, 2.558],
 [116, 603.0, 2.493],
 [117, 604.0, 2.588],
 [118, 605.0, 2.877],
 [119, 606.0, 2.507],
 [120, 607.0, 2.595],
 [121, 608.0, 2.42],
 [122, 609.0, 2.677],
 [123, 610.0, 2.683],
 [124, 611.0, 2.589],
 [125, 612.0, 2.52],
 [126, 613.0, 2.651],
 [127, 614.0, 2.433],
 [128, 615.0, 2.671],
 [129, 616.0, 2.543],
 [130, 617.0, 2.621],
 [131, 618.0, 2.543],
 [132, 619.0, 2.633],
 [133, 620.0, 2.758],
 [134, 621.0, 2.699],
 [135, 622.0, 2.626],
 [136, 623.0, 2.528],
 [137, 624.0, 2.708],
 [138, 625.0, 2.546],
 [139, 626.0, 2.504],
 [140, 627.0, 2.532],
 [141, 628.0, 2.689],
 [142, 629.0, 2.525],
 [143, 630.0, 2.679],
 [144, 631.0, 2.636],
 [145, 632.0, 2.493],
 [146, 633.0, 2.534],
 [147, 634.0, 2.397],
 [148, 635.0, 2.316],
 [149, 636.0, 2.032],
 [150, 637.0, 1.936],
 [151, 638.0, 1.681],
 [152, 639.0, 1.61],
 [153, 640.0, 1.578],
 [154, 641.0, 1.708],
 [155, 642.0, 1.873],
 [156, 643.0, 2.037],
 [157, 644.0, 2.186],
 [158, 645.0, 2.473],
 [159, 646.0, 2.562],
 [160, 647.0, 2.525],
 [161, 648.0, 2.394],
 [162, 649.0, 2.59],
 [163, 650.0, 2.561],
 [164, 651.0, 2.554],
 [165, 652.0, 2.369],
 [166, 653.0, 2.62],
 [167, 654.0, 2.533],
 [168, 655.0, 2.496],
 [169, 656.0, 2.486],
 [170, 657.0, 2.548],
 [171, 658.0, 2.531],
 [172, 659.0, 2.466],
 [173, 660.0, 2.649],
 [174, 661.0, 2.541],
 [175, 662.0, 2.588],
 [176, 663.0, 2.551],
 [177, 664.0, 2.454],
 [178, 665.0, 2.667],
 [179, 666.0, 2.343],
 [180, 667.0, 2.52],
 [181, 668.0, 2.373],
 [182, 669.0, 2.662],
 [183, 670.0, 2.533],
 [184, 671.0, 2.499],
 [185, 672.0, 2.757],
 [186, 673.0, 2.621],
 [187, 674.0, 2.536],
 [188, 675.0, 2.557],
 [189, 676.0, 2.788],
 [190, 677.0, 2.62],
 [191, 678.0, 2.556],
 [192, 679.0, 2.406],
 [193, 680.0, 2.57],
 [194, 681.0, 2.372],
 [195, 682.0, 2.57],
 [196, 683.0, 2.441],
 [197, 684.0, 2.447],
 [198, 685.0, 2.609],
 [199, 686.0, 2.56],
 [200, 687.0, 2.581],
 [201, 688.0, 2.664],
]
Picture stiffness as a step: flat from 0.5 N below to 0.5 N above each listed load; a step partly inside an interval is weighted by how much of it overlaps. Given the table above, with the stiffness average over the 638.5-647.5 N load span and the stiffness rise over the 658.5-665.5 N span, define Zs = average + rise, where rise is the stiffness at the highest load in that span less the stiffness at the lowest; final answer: 2.3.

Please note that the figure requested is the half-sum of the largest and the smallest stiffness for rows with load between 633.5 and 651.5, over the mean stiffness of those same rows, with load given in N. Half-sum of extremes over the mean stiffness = 0.96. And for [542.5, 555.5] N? 0.97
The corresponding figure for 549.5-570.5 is 1.04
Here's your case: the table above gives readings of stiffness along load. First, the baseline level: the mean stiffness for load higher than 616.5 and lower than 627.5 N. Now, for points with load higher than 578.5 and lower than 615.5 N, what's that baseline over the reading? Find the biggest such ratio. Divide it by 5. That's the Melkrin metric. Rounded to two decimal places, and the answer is 0.23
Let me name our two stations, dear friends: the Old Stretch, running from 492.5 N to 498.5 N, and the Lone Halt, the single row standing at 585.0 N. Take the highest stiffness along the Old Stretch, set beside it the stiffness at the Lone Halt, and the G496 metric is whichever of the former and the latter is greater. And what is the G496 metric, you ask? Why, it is 2.49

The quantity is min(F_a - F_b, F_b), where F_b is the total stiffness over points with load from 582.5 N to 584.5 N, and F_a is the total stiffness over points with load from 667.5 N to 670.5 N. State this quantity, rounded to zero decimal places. 3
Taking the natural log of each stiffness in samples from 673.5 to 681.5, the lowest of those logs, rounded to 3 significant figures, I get 0.864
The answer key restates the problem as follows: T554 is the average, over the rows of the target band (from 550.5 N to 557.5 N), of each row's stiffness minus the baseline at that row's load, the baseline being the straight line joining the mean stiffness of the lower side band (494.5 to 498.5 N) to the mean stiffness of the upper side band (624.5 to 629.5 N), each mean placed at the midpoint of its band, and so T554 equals -0.52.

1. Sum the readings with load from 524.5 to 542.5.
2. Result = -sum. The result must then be -43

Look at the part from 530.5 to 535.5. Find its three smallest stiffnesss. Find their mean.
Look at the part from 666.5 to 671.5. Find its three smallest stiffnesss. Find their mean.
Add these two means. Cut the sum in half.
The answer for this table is 2.38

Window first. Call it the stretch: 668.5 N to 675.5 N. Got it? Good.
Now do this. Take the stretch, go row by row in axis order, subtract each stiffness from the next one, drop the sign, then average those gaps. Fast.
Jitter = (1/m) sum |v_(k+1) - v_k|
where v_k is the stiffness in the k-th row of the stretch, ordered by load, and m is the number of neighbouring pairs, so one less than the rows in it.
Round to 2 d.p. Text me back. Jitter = 0.11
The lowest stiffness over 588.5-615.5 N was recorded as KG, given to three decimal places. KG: 2.397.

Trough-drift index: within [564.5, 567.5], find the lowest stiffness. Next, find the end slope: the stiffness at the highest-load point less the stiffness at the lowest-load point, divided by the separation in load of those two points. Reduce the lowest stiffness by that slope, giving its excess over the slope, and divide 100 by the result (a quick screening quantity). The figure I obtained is 74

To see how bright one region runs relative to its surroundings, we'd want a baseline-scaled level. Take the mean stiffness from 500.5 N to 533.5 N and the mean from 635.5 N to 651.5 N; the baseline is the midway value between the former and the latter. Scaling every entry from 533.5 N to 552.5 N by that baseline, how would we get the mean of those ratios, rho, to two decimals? 1.03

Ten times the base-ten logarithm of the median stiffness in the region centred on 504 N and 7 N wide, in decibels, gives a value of 3.76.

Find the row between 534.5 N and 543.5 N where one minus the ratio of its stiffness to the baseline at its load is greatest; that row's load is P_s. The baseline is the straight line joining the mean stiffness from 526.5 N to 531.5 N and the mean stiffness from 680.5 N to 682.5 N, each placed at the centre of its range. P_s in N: 537.0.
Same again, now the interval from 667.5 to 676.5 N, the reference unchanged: 668.0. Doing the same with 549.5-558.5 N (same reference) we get 558.0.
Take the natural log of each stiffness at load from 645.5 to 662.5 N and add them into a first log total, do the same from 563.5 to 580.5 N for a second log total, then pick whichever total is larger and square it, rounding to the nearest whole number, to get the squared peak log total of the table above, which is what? 249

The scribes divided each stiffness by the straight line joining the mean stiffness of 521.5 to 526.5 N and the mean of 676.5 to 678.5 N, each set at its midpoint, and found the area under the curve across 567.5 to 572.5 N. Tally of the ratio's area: 4.1 N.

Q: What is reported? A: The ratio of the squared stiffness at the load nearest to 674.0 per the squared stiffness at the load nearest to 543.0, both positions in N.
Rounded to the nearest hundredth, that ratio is 1.07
